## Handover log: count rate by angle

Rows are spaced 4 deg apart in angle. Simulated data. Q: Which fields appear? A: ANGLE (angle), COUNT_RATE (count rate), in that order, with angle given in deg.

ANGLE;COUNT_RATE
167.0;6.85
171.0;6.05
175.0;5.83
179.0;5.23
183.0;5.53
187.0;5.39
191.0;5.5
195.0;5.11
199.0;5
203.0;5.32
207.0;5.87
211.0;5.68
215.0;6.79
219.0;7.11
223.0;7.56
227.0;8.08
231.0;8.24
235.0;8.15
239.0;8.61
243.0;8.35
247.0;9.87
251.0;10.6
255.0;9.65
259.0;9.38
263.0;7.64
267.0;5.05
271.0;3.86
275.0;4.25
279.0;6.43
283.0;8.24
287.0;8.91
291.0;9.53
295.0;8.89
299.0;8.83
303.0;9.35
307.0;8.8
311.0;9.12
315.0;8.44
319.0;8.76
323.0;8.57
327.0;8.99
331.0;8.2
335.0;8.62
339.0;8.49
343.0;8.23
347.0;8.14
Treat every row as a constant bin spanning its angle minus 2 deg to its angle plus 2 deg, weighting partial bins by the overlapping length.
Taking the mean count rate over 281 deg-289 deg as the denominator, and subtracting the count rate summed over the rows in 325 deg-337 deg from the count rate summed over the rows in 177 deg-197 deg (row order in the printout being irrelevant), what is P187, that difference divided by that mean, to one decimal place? 0.1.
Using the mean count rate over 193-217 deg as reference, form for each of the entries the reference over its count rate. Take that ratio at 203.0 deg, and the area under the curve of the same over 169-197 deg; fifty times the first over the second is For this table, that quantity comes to 1.85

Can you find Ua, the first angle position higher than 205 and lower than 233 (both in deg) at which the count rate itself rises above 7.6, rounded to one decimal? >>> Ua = 227.0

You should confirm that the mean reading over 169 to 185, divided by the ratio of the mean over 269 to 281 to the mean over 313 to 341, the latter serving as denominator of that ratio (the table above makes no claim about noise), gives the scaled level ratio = 10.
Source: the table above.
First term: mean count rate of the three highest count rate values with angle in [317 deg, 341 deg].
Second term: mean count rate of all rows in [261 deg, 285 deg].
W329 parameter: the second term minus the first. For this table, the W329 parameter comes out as -2.9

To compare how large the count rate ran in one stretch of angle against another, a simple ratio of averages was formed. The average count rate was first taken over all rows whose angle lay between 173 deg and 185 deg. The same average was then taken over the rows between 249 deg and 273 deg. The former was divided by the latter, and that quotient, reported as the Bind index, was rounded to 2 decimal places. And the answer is 0.72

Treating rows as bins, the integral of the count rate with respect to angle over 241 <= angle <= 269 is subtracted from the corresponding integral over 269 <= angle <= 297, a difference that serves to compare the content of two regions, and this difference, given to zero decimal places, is -42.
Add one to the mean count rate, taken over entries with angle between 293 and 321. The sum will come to 9.9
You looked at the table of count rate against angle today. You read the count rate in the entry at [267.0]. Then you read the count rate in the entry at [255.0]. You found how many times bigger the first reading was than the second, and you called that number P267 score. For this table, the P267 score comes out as 0.52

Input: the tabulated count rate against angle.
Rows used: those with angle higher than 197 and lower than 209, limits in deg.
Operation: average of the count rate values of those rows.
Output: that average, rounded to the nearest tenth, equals 5.4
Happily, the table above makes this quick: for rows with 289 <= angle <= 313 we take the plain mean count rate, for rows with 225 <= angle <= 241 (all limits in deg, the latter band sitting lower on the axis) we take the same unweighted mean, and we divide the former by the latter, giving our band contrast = 1.1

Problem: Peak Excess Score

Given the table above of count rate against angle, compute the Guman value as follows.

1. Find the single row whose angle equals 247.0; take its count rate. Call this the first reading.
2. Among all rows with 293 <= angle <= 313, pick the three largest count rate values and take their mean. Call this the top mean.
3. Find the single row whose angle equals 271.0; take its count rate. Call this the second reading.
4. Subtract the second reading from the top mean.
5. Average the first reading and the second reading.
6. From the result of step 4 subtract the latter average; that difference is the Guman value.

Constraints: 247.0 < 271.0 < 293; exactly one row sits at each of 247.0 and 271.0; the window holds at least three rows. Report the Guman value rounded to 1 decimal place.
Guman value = -1.6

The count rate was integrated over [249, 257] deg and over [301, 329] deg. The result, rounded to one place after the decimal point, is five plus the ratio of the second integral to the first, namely 8.1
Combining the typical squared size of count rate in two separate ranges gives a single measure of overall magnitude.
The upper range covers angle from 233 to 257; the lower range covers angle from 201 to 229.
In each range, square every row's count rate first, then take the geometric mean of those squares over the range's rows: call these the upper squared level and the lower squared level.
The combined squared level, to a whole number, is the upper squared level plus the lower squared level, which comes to 127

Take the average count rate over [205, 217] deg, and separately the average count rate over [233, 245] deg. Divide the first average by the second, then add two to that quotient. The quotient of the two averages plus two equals 2.73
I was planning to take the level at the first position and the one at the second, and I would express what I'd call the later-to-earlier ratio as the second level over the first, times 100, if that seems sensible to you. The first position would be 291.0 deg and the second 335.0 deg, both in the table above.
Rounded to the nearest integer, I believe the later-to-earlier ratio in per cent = 90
